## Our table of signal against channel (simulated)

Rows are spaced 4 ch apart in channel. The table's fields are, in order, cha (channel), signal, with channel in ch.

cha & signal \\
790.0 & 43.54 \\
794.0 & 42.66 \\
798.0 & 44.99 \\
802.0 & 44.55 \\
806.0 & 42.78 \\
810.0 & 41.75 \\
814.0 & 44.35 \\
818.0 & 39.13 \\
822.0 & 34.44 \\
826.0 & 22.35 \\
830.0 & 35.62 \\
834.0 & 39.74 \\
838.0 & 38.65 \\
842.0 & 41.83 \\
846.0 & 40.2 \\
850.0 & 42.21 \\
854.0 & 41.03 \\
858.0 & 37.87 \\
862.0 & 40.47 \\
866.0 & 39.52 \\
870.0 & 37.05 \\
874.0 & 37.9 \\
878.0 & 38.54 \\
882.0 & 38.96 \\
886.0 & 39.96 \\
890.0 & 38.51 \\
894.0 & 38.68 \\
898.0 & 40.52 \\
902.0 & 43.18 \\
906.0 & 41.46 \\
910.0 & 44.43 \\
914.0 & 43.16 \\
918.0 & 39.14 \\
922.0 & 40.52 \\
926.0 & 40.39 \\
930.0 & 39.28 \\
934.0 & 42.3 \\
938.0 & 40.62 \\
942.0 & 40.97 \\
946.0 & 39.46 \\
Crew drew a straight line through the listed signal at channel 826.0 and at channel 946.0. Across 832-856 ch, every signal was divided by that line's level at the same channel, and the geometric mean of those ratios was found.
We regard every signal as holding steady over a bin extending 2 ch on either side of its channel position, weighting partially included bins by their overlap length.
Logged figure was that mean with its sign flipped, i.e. -1.63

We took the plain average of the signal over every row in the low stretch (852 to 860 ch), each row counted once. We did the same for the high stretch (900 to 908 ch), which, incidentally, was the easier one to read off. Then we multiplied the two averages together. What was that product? 1670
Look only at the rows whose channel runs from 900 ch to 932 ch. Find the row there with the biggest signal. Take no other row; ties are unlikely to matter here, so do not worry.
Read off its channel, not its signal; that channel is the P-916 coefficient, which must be 910.0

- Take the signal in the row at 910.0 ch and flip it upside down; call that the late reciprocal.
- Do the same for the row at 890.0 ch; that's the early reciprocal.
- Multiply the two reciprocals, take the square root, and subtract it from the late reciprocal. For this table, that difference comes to -0.0017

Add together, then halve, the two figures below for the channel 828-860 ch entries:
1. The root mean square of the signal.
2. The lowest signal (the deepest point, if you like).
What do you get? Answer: 37.7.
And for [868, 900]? 37.9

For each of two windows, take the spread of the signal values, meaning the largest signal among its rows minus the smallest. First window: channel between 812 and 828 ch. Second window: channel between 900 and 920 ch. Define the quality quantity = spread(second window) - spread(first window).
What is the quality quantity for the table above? -17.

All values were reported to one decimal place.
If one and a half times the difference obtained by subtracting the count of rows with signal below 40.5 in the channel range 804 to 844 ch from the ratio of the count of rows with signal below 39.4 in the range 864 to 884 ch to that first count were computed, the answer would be -8.0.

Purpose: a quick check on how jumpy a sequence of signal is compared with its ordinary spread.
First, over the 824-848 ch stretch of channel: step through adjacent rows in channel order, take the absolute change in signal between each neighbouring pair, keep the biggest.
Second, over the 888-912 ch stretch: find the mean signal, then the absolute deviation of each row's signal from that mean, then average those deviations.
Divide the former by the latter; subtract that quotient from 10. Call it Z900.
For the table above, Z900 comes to 3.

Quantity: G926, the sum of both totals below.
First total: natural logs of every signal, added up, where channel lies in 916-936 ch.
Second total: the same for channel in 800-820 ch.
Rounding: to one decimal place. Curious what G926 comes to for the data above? 37.2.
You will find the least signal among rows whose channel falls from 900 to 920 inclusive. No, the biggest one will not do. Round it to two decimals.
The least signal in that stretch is 39.14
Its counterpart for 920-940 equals 39.28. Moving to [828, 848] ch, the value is 35.62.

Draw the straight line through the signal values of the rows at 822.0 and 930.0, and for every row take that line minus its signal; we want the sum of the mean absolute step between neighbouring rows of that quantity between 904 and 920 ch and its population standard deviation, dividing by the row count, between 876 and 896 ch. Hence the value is 3.4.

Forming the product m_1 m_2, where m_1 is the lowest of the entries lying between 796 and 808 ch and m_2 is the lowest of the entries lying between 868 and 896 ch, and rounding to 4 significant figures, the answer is 1585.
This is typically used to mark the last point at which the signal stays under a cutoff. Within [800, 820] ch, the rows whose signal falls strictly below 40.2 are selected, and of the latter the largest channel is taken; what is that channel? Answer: 818.0 ch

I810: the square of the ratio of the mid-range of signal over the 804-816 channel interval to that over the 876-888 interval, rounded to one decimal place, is 1.2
